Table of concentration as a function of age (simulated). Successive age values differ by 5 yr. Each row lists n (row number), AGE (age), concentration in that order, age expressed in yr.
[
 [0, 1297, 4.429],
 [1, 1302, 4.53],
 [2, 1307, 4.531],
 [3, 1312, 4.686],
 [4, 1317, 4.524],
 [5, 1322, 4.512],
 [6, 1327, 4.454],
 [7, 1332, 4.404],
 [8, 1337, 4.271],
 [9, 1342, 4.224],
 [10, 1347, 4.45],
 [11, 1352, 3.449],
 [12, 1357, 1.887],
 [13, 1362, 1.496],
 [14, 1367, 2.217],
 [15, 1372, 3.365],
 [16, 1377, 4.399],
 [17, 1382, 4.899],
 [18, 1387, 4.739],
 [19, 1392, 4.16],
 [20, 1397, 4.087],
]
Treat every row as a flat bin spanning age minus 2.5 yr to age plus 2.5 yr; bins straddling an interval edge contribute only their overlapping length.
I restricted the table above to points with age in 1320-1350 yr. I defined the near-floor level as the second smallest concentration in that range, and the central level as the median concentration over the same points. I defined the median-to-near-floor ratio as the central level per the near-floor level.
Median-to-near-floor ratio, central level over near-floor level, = 1.0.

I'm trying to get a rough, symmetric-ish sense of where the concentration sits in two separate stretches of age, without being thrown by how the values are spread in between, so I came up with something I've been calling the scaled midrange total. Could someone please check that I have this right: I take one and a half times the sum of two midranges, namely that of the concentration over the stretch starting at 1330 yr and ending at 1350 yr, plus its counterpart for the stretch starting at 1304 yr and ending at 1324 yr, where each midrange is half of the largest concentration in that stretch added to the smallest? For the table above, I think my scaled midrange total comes 13.4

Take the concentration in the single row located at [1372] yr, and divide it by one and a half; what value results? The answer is 2.2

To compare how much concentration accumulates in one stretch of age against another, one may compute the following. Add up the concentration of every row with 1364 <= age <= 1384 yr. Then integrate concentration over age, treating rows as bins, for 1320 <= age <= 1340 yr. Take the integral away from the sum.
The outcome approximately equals -73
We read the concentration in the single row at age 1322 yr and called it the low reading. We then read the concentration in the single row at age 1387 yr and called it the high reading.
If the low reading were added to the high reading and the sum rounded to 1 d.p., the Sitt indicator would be 9.3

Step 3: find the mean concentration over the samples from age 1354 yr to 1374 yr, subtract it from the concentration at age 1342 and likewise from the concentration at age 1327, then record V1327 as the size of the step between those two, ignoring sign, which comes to 0.23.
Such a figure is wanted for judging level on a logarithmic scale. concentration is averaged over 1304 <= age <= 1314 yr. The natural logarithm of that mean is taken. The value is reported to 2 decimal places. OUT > 1.53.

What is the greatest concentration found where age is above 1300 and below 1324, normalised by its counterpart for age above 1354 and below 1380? 1.07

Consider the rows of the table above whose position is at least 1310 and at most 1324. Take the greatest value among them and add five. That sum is 9.69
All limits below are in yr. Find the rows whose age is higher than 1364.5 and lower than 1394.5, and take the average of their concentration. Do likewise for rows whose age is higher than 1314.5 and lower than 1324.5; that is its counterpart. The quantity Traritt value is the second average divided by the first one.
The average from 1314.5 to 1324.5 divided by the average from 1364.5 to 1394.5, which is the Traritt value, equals 1.14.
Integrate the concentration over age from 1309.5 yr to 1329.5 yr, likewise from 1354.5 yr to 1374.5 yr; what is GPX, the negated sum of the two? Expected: -136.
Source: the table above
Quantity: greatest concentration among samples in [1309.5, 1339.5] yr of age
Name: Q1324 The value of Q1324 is 4.686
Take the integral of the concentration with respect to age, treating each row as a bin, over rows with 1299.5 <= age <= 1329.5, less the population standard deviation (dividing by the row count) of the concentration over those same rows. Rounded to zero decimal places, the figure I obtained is 136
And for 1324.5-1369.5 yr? 153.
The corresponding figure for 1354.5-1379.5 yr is 66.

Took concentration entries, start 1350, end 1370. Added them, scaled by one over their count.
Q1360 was 2.26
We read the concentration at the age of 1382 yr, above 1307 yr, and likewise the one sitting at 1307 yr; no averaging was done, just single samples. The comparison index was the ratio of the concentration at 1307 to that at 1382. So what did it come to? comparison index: 0.92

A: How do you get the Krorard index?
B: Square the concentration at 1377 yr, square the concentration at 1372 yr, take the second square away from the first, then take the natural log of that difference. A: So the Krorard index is 2.1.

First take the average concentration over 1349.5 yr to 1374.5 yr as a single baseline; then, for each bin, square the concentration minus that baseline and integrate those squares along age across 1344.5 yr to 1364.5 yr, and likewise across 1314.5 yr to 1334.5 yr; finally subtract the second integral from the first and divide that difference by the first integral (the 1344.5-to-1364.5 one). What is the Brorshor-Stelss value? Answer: -1.6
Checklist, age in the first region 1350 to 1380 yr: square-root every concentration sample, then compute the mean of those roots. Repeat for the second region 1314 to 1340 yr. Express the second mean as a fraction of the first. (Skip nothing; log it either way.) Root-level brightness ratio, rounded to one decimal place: 1.3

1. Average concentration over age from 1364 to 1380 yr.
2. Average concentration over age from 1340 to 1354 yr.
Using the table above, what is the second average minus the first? 0.7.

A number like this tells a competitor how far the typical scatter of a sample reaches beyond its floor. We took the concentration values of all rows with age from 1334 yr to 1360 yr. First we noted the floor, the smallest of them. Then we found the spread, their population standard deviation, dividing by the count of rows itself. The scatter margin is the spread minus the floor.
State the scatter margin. -0.9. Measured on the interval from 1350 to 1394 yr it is -0.3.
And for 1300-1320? -4.5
